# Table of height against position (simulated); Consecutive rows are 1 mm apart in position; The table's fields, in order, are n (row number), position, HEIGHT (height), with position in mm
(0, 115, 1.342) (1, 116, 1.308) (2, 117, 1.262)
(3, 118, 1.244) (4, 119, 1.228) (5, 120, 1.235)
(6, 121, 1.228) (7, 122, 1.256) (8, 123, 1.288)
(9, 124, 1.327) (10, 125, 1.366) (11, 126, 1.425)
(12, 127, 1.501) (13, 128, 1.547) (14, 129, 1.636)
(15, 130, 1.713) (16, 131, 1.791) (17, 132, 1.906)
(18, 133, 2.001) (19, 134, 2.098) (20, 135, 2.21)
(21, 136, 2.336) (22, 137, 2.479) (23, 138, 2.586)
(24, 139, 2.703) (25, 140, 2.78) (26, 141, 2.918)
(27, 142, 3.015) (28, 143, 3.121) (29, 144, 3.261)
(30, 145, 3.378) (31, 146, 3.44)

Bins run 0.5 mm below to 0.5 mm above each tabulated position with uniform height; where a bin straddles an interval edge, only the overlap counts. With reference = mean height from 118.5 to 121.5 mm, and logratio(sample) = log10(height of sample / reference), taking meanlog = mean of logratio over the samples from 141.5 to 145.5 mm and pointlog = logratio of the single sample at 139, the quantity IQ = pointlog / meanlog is 0.8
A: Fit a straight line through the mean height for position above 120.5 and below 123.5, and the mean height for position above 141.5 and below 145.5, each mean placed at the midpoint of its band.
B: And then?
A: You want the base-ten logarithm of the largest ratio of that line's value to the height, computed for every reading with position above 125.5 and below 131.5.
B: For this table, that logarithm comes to 0.065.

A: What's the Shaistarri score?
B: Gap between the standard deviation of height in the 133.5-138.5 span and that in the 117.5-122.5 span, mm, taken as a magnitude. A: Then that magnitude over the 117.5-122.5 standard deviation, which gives 16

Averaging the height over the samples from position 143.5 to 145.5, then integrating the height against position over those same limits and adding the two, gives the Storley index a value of 10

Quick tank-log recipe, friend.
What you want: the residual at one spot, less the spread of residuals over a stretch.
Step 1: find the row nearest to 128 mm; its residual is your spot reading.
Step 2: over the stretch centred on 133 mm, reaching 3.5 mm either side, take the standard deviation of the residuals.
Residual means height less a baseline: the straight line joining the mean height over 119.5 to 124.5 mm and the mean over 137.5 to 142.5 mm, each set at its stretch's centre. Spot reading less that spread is -0.27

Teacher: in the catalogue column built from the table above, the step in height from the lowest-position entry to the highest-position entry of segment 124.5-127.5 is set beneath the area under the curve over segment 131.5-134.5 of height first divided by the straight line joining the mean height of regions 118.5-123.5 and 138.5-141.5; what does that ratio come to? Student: 20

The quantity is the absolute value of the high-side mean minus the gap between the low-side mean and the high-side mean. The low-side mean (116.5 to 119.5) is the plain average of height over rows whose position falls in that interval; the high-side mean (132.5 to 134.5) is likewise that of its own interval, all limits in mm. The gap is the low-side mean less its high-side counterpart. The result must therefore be 2.85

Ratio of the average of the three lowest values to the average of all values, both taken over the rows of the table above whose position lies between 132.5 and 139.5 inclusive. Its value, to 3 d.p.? 0.897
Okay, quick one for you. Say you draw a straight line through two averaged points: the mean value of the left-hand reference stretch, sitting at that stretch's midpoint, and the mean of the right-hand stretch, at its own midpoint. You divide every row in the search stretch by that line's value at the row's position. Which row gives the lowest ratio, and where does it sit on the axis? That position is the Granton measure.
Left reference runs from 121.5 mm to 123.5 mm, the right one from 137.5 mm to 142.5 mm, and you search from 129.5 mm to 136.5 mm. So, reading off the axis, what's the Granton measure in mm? 130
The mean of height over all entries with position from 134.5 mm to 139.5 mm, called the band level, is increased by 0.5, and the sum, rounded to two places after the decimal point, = 2.96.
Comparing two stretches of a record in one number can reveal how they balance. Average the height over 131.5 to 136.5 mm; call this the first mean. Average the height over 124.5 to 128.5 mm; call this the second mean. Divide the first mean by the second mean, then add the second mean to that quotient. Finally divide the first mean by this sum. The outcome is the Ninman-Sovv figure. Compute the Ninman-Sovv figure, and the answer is 0.73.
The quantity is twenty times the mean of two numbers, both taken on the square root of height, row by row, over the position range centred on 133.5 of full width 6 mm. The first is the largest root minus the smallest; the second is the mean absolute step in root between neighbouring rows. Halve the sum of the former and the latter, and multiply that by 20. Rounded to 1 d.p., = 2.3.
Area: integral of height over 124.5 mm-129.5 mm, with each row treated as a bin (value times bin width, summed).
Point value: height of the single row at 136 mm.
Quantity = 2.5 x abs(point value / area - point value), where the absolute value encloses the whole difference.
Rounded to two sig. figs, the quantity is 5.1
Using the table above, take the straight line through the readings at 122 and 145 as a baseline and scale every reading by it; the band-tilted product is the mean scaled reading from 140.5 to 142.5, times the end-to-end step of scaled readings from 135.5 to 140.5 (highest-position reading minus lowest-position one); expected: 0.04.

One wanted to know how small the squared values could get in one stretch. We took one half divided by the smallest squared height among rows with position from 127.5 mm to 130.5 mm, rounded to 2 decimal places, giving 0.21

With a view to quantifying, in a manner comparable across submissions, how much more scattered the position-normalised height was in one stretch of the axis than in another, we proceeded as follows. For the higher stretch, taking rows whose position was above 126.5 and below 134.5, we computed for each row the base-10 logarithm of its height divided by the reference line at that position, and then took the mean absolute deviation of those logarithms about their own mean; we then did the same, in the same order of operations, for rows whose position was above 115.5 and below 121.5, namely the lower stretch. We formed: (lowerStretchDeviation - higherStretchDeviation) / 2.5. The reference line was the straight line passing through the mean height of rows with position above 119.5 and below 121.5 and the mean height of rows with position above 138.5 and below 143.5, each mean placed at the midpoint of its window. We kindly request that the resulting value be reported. 0.019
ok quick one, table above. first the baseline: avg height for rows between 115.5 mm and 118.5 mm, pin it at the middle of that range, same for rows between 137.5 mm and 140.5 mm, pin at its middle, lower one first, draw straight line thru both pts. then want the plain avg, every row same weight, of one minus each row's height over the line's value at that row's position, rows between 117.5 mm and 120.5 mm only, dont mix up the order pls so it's 0.12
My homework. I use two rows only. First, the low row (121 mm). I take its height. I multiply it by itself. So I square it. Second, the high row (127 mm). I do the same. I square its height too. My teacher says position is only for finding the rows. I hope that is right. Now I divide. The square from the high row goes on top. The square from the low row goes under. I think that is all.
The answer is 1.49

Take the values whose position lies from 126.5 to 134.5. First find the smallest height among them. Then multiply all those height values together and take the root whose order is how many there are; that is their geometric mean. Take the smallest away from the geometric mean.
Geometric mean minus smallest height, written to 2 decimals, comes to 0.26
